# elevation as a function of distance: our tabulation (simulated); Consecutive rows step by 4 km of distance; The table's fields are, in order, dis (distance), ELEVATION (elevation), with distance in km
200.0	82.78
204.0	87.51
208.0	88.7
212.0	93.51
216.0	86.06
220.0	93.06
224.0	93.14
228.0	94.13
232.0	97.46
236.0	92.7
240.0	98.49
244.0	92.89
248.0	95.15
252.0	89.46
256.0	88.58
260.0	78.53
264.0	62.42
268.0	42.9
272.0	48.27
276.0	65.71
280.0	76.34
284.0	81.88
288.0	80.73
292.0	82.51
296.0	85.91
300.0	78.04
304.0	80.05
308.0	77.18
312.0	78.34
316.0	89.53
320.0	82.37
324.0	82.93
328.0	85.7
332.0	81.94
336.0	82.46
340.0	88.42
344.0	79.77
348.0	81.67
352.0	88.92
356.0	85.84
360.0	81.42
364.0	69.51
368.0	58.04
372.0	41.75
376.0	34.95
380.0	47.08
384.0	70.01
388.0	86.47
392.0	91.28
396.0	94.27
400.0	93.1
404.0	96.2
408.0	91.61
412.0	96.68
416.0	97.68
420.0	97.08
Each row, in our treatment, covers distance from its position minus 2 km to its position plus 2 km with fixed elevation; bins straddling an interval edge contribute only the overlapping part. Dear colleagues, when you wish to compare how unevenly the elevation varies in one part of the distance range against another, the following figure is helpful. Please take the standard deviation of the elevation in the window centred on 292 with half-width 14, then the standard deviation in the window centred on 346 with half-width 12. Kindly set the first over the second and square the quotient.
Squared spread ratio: 0.7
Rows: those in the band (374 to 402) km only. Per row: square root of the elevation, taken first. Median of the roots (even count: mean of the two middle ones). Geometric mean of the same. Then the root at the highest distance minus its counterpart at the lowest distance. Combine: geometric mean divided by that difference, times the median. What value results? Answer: 21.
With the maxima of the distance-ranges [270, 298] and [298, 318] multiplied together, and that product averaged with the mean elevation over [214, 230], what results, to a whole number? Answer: 3892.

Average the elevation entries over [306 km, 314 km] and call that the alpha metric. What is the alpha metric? 78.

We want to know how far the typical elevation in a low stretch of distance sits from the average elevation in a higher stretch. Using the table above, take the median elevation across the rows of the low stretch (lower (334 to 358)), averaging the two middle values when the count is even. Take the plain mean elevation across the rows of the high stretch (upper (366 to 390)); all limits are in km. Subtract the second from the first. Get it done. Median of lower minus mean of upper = 28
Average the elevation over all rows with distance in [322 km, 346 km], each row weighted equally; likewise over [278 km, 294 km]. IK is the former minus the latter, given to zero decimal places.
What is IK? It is 3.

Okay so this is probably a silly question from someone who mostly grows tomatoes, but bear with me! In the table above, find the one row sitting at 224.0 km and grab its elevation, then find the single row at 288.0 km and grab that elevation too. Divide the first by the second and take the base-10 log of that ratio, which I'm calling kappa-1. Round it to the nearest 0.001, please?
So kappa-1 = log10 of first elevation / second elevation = 0.062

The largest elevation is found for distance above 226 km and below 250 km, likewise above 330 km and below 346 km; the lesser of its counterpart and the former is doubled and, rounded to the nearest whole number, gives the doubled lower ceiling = 177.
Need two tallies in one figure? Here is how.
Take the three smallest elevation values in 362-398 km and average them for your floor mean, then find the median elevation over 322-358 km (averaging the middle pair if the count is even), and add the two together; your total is 124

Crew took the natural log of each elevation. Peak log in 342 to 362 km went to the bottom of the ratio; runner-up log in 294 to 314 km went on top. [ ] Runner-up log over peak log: 0.98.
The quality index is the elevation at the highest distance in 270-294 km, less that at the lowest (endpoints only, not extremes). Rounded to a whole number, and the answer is 34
